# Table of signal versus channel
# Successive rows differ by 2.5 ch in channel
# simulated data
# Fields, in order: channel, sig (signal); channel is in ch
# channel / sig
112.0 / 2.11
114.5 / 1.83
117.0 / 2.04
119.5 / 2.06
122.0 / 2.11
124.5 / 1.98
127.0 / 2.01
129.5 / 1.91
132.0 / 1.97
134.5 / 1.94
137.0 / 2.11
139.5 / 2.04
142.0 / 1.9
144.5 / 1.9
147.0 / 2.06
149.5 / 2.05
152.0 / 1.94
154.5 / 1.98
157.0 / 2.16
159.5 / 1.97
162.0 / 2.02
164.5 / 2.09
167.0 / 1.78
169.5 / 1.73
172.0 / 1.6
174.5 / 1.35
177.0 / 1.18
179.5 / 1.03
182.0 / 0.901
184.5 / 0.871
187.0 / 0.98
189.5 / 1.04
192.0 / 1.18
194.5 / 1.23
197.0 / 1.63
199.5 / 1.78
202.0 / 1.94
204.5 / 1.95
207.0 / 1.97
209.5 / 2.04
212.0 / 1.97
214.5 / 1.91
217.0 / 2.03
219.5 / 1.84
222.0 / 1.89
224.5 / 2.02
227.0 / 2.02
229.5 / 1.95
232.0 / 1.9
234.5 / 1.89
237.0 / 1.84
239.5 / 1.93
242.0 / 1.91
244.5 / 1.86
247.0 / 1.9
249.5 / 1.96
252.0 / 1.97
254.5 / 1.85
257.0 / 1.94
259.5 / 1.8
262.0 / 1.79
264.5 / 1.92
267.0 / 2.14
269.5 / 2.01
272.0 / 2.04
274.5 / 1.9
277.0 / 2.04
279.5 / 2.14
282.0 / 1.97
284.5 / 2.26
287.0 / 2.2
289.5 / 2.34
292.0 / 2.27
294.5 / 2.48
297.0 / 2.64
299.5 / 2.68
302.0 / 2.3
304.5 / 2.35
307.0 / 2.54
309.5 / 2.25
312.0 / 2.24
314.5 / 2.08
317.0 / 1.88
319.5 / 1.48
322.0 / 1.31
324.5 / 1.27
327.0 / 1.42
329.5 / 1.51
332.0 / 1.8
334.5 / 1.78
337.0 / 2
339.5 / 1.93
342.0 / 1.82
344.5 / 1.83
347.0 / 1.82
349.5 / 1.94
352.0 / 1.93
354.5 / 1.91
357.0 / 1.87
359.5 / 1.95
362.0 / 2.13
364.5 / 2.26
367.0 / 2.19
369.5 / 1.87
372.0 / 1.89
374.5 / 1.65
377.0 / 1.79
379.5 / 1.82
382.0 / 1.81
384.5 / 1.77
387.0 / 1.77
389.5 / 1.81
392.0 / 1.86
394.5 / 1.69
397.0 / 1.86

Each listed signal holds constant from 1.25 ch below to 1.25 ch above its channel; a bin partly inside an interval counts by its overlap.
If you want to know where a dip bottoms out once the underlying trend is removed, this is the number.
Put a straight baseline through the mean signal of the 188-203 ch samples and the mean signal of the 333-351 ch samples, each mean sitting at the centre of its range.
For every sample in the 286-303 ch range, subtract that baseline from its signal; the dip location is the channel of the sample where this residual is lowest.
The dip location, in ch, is 287.0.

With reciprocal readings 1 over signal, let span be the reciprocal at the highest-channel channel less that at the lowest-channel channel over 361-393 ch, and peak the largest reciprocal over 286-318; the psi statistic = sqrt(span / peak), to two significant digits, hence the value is 0.36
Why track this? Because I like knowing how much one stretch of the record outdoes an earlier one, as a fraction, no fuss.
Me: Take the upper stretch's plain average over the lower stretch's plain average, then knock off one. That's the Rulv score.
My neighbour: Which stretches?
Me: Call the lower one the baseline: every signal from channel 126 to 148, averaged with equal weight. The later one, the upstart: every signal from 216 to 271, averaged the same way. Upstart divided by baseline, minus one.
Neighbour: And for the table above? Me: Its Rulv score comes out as 0.0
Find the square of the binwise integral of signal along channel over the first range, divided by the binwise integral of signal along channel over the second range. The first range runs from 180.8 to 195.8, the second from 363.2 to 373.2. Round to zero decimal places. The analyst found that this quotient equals 12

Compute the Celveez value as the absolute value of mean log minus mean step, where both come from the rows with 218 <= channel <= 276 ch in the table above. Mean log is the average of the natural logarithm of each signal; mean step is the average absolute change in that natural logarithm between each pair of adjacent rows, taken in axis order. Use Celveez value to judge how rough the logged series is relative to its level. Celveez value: 0.62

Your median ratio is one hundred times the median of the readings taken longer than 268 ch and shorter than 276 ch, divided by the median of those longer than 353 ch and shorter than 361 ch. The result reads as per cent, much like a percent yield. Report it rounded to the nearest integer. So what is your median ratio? 105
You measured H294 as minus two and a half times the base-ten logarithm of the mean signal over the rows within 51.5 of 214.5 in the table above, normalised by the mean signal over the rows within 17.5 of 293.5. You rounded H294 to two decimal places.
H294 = 0.33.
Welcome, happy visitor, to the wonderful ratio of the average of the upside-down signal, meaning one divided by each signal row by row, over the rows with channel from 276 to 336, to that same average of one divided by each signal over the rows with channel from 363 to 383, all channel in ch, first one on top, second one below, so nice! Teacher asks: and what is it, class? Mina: 0.97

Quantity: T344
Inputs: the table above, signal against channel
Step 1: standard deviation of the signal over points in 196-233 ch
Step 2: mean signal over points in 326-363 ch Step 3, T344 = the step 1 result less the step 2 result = -1.7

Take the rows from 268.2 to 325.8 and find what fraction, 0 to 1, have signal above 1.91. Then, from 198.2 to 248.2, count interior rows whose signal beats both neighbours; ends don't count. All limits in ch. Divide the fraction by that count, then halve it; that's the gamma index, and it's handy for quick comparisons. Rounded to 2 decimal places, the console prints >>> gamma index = 0.13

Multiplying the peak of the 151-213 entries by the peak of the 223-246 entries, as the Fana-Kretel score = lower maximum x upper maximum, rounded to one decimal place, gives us 4.4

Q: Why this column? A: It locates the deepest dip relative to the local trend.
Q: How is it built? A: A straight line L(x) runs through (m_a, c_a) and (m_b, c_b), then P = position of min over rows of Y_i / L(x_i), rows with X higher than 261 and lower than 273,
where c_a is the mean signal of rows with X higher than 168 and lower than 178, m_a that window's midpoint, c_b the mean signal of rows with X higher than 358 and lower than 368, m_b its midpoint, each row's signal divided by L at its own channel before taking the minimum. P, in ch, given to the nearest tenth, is 262.0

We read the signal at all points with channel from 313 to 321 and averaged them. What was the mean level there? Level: 1.81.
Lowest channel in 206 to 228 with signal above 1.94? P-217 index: 207.0 ch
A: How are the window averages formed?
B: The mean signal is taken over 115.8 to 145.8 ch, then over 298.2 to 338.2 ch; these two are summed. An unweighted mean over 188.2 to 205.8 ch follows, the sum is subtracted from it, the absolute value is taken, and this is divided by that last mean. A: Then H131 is 1.56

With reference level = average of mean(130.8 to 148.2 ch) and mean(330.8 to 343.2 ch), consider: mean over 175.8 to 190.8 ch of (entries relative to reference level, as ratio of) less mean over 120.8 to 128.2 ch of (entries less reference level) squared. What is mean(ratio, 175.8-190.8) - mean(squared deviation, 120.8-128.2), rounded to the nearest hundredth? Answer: 0.50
